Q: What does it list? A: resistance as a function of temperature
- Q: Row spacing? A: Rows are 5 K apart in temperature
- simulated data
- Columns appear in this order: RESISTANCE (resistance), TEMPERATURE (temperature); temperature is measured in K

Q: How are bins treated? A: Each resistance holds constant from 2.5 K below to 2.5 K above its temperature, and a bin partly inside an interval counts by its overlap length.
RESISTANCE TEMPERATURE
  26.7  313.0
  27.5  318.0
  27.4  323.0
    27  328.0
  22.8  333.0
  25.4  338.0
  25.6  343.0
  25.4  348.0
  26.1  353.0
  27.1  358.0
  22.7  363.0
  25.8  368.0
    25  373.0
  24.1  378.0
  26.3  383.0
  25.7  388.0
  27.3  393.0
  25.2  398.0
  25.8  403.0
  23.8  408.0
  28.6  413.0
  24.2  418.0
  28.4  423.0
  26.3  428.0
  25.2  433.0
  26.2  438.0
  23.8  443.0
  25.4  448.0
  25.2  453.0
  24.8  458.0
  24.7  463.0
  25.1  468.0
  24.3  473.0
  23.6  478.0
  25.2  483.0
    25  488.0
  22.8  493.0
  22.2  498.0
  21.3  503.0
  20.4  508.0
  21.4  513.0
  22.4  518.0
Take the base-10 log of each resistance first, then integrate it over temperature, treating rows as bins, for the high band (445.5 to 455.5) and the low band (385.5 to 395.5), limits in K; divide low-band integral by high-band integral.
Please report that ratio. 1.01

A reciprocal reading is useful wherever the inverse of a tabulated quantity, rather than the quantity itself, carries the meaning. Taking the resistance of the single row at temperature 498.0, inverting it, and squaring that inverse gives 0.0020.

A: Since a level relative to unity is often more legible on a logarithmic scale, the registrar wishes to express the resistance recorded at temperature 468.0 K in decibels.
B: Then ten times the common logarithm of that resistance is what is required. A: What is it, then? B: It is 14.0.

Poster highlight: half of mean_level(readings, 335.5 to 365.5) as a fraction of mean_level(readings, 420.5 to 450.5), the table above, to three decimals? 0.490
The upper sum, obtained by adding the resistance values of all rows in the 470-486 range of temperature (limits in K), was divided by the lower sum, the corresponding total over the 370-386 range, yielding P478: 0.969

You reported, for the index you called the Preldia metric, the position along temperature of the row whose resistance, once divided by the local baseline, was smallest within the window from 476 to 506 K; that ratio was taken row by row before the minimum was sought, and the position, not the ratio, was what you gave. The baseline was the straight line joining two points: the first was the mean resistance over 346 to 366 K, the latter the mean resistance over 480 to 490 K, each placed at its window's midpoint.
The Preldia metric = 503.0 K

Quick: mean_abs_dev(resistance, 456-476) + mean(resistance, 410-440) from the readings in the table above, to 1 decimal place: 26.7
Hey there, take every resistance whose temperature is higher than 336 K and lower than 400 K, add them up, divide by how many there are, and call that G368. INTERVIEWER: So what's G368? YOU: 25.5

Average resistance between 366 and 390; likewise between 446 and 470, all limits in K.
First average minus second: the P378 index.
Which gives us 0.3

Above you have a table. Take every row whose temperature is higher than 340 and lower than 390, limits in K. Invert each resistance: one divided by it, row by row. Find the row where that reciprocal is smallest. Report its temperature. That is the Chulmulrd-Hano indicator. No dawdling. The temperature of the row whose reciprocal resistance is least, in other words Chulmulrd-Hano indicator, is 358.0 K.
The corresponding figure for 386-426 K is 413.0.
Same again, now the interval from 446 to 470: 448.0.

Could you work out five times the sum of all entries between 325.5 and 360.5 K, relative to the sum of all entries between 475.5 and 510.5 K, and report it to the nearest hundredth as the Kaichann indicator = 5.59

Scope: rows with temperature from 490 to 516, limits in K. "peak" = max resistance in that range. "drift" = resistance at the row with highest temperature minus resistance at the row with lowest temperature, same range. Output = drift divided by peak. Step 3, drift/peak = -0.06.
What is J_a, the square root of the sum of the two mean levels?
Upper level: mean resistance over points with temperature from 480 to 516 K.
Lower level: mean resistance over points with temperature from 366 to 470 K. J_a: 6.94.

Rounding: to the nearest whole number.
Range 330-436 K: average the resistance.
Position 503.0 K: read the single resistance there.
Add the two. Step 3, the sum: 47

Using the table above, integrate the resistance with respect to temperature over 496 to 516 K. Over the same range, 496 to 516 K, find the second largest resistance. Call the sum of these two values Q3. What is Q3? 448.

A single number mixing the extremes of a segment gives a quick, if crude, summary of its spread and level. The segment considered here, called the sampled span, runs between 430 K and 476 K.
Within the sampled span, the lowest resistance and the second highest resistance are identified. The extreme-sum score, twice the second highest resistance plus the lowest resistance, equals 75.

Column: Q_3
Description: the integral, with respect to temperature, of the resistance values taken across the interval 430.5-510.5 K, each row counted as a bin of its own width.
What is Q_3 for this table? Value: 1926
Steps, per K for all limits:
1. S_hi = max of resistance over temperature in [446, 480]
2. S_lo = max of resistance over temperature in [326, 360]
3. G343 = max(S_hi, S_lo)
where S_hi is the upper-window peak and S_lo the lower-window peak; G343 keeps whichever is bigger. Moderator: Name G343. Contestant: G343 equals 27.1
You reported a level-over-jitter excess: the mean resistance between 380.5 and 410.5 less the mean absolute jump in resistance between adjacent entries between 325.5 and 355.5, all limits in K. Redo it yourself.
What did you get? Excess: 24.1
